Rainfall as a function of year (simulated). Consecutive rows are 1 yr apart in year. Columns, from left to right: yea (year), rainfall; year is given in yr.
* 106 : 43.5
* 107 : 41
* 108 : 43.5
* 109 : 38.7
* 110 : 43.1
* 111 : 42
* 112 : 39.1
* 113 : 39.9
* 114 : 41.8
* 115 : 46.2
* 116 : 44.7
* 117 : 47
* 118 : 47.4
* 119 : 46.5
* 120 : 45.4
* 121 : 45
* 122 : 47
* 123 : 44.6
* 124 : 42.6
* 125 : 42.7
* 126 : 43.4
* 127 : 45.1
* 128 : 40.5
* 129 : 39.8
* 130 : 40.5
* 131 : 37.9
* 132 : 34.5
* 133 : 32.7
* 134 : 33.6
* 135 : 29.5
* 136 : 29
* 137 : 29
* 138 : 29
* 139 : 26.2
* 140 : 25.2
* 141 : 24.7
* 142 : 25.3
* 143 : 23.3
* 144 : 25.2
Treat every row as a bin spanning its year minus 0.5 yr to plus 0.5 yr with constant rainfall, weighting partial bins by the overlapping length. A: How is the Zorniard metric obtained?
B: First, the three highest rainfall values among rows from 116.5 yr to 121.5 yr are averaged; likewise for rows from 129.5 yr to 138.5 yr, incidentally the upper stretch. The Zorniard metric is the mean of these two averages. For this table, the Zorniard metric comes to 42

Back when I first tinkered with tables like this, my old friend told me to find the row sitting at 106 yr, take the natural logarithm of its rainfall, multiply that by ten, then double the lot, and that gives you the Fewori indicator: 75.5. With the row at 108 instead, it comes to 75.5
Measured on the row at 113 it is 73.7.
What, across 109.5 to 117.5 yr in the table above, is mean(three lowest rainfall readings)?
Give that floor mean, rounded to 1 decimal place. 40.3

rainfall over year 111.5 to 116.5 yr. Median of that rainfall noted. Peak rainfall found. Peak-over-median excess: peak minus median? 4.4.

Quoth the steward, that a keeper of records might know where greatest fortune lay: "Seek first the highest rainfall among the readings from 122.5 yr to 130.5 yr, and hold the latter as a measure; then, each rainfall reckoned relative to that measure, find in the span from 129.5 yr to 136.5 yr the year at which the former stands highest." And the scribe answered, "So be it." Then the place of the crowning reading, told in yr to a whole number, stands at 130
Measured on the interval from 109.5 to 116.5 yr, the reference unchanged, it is 115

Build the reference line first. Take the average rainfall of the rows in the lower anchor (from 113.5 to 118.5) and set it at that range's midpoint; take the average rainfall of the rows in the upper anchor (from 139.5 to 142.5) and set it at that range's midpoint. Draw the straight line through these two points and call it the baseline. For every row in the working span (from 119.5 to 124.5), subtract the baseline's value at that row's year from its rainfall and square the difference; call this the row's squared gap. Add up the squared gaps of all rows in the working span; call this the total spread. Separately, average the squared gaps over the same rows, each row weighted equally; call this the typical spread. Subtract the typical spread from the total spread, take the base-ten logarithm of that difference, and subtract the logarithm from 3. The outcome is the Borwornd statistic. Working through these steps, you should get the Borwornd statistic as 1.08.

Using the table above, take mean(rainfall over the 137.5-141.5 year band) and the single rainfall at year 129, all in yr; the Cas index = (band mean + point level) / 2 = 33.0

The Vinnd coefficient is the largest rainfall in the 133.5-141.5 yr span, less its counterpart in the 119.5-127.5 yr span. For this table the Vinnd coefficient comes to -13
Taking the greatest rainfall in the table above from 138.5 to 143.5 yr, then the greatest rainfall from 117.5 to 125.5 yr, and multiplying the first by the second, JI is 1242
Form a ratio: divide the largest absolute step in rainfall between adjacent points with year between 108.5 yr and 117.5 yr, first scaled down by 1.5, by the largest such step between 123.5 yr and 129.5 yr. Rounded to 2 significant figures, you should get 0.64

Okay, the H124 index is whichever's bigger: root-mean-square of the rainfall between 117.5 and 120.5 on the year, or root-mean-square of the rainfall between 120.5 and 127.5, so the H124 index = 46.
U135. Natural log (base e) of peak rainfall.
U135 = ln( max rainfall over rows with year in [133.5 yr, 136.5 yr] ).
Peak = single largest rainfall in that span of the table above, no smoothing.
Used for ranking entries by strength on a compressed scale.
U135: 3.51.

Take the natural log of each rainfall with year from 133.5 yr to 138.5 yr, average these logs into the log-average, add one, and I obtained 4.40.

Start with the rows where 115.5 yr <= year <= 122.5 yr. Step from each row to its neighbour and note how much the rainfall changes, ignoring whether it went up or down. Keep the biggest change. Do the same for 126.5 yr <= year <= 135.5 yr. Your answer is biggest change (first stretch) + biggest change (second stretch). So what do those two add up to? 6.9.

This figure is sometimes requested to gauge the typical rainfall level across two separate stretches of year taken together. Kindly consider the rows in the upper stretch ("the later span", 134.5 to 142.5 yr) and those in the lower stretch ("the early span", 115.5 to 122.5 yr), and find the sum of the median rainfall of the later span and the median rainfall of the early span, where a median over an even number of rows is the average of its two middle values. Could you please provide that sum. 74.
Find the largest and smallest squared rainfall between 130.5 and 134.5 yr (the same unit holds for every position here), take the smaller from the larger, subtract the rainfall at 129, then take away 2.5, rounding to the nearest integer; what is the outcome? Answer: 325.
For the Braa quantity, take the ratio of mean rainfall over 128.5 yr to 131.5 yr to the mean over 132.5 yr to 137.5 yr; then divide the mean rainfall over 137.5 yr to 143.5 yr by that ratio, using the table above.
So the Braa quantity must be 20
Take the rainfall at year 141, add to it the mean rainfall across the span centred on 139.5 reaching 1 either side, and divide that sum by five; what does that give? 10.1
